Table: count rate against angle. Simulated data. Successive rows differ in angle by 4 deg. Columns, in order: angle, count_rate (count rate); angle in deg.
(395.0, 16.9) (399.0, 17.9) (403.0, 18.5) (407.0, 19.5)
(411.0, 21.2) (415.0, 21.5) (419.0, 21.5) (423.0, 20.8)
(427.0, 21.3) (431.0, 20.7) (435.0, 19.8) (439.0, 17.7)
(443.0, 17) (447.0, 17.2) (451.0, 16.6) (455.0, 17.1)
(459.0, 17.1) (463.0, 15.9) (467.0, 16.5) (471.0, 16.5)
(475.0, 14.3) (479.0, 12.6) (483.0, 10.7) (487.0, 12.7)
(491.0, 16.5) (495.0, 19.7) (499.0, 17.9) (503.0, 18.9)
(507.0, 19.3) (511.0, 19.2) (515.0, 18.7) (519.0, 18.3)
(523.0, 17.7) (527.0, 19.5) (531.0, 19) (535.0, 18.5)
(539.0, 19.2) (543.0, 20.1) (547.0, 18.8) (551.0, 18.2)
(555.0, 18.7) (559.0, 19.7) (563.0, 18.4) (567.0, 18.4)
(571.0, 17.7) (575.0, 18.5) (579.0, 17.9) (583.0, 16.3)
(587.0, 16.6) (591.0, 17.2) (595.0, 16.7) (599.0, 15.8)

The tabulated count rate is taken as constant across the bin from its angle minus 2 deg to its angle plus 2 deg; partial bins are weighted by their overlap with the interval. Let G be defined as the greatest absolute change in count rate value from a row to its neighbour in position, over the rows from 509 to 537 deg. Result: 1.8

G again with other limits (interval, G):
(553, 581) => 1.3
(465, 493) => 3.8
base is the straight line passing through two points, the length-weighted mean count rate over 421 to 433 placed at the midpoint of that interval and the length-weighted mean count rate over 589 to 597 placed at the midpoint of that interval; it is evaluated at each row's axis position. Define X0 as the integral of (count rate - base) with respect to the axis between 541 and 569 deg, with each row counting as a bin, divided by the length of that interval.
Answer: 1.0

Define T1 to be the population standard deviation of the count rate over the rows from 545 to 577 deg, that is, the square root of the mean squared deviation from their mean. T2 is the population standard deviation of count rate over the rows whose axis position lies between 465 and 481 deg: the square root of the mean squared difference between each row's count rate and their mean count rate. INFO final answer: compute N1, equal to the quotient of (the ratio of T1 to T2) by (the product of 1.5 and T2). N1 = 0.1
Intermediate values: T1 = 0.5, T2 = 1.6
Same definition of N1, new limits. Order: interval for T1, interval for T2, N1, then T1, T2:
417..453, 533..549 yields 3.5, 1.9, 0.6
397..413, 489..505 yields 0.6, 1.2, 1.2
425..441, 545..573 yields 2.8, 1.4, 0.6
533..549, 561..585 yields 0.7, 0.6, 0.8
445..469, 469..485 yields 0.1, 0.5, 2.1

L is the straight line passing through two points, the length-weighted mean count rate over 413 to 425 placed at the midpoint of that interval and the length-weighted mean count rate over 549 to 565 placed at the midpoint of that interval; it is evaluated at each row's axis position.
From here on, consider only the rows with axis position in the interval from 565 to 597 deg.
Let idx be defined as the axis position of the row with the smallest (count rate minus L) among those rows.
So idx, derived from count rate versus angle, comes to 583.0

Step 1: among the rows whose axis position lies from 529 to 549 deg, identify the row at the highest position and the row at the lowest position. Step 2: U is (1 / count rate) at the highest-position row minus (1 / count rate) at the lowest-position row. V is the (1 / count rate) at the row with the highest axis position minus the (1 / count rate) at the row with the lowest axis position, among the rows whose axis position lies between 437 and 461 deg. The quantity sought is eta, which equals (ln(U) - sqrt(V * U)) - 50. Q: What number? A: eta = -57.5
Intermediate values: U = 0.0006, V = 0.002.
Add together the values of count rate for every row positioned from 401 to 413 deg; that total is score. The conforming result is 59.2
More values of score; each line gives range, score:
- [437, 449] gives 51.9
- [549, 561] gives 56.6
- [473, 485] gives 37.6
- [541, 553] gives 57.1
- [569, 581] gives 54.1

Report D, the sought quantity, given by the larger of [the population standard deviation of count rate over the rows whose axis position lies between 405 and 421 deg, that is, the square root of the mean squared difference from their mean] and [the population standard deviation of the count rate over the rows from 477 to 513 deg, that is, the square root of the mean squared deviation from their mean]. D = 3.3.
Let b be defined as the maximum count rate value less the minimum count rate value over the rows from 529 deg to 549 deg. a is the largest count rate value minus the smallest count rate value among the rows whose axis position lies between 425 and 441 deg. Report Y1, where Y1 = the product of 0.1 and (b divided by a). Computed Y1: 0.0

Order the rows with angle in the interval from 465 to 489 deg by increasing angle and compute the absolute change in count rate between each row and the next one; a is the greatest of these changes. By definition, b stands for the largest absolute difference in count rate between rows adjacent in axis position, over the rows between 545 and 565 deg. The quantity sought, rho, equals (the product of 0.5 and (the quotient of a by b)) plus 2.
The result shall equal 2.8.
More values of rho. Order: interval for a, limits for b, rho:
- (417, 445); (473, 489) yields 2.5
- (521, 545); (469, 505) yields 2.2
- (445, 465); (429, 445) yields 2.3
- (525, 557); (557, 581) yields 2.5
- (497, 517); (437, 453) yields 2.7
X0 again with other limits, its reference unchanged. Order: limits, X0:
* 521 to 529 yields 0.0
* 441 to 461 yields -3.4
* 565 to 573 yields 0.5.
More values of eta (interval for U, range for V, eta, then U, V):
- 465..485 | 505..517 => -53.4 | 0.0329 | 0.002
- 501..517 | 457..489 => -57.5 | 0.0006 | 0.020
